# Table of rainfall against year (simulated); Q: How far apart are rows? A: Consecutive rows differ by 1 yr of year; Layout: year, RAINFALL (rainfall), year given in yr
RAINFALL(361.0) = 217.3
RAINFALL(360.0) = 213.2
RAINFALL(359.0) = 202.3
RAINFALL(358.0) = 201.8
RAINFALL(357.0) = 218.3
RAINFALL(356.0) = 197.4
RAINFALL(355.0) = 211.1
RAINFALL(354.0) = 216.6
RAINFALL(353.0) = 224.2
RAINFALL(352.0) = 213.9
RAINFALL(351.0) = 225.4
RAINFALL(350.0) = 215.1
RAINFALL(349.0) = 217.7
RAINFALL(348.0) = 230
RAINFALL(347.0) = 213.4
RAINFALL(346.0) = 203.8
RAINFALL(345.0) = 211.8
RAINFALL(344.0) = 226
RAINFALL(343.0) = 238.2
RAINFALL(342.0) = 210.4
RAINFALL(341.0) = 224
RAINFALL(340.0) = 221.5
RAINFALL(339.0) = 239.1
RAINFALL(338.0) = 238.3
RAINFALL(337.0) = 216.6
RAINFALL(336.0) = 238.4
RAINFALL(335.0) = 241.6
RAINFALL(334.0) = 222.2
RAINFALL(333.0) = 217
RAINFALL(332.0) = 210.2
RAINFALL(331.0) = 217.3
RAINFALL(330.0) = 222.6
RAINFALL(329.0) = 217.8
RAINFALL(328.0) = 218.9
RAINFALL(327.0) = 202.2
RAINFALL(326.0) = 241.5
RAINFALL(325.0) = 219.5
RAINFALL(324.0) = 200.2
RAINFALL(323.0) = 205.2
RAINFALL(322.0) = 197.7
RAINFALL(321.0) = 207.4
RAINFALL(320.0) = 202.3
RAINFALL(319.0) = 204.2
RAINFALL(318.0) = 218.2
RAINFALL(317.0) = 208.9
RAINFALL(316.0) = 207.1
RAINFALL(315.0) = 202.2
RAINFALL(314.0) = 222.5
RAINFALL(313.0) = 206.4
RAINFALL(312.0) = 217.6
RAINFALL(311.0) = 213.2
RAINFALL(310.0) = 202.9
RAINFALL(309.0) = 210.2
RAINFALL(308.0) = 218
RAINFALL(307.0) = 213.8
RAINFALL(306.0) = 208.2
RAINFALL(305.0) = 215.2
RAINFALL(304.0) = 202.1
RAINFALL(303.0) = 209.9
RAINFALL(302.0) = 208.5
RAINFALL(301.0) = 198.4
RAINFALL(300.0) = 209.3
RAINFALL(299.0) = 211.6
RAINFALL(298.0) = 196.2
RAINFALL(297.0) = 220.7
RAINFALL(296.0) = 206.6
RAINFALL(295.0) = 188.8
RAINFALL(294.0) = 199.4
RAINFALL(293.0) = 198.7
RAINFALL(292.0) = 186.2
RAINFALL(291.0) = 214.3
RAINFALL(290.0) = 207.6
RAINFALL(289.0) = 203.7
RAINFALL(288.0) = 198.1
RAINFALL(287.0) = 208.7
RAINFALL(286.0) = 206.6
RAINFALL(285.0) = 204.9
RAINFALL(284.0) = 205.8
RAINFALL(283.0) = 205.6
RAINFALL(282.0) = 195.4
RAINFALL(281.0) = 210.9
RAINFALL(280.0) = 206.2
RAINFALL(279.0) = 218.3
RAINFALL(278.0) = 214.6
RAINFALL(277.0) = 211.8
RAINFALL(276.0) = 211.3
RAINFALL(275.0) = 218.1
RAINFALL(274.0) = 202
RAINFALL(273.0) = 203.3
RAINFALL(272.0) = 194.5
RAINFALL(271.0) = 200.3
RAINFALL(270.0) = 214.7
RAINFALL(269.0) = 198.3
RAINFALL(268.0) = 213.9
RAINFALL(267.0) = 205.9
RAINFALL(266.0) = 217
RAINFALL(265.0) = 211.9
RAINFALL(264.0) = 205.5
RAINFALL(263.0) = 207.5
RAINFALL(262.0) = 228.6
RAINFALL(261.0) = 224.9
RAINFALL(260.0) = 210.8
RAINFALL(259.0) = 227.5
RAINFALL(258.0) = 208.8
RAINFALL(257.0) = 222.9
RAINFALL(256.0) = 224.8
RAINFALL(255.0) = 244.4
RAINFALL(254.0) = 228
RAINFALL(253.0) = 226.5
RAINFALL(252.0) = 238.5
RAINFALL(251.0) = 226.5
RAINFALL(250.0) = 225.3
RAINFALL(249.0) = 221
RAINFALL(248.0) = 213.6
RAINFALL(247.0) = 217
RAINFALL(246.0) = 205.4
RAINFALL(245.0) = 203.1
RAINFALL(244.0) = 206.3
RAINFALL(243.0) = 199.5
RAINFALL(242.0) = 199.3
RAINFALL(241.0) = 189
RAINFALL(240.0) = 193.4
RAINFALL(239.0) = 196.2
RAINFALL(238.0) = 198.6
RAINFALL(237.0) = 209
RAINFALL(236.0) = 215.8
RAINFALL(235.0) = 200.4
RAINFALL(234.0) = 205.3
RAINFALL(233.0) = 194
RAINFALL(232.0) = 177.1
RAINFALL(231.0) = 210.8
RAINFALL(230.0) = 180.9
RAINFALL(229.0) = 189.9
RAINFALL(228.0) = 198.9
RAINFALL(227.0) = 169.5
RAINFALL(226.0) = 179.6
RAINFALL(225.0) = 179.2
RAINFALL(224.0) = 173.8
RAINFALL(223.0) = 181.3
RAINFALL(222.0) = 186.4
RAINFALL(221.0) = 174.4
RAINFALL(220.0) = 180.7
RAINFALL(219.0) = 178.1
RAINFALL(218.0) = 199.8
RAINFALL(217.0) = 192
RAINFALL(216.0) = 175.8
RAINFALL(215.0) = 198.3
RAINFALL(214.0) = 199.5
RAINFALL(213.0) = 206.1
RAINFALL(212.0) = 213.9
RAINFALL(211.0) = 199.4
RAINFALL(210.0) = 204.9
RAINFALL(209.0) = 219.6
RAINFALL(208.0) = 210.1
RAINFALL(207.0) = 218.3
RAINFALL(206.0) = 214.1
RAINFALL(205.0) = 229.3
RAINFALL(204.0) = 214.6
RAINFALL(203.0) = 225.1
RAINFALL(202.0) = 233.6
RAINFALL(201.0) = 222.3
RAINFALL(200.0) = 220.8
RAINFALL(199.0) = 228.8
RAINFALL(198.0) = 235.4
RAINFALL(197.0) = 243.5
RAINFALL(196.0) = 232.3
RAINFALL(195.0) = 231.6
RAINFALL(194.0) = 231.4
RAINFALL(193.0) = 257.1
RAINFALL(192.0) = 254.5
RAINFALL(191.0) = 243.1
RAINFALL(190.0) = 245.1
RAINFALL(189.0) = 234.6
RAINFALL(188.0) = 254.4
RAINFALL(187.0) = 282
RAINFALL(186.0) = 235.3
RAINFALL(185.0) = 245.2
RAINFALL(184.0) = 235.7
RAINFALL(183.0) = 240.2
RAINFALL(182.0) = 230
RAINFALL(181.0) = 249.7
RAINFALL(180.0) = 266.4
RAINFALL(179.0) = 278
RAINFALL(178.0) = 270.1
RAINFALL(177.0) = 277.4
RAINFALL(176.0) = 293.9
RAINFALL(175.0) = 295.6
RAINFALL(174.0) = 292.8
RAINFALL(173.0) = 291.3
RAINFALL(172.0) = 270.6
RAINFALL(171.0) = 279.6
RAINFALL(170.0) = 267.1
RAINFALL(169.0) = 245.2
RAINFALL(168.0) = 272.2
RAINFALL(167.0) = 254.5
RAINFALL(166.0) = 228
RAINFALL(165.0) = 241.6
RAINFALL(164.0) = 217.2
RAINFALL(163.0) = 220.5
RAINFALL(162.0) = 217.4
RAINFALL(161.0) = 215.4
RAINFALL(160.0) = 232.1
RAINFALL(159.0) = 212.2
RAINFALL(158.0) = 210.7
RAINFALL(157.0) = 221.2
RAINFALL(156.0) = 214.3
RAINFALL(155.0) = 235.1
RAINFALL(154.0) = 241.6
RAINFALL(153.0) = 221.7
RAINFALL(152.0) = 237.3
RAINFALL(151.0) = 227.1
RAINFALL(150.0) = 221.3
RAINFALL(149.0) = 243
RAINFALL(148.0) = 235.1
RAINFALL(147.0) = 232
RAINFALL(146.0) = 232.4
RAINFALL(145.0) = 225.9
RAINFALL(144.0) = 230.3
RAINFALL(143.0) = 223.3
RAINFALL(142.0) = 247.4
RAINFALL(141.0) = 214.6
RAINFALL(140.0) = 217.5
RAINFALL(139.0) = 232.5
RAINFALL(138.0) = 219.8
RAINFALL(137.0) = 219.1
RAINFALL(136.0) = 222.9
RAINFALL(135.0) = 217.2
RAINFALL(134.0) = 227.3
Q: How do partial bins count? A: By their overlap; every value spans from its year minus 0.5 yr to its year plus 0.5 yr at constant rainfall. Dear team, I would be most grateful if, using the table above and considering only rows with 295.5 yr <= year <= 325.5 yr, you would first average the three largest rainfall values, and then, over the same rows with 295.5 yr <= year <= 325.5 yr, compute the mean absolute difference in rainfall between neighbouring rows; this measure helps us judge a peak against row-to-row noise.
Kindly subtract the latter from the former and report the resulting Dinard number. 212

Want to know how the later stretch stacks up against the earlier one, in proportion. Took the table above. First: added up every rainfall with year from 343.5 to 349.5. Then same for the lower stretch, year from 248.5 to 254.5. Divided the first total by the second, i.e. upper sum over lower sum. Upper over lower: 0.95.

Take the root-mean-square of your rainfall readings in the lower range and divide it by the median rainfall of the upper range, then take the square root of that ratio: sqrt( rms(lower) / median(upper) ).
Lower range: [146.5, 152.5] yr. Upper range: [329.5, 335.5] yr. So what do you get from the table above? 1.03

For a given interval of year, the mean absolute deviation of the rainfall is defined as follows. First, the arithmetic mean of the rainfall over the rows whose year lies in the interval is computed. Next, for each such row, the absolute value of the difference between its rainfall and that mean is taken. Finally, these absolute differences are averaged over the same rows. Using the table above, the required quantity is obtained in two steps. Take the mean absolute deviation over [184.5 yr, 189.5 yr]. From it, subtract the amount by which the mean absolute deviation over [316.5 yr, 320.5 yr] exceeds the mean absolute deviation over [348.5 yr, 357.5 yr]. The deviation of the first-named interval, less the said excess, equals 15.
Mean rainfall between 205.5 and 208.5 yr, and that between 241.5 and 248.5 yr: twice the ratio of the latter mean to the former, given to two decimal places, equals 1.93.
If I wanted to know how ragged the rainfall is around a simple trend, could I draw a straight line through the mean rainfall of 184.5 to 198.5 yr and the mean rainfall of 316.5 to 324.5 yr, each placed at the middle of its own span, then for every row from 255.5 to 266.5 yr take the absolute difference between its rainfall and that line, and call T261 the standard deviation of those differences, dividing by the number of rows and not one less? 6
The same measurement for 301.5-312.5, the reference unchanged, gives 3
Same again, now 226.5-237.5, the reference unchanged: 15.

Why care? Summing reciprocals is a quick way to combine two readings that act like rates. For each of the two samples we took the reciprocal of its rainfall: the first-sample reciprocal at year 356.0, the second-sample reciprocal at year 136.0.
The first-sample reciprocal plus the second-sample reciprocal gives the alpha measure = 0.0096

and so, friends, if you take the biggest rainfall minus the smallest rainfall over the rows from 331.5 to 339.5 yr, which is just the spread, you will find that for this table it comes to 31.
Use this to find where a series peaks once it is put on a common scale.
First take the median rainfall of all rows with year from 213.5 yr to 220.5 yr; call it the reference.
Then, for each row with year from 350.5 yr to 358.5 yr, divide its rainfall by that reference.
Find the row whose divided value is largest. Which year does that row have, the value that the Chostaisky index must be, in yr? 351.0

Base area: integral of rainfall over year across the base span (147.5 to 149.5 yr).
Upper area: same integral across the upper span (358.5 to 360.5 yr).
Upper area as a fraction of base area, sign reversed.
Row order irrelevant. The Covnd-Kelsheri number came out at -0.87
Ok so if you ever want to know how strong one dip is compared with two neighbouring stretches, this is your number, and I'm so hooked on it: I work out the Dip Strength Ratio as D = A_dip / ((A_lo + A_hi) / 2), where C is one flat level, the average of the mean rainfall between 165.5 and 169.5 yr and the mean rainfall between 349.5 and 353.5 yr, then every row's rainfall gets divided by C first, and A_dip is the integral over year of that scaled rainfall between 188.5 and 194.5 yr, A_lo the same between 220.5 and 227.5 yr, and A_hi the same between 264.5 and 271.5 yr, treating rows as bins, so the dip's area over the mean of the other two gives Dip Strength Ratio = 1.08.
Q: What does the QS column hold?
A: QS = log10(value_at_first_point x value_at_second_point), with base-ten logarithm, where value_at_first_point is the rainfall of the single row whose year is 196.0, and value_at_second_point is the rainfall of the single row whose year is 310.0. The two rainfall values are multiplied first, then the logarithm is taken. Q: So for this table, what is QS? 4.67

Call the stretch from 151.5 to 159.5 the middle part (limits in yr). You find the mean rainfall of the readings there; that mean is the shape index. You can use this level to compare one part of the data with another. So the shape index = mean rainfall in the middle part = 224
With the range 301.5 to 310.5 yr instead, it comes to 210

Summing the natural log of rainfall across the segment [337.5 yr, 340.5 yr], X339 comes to 16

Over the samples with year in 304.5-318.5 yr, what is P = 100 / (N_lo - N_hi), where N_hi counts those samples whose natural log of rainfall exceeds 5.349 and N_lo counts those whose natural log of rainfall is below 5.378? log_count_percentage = 33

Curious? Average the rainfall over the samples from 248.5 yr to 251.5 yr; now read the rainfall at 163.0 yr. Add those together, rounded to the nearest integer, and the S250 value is 445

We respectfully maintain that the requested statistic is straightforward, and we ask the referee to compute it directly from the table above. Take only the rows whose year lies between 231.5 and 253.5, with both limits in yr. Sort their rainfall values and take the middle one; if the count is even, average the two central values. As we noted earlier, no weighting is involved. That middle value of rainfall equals 205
